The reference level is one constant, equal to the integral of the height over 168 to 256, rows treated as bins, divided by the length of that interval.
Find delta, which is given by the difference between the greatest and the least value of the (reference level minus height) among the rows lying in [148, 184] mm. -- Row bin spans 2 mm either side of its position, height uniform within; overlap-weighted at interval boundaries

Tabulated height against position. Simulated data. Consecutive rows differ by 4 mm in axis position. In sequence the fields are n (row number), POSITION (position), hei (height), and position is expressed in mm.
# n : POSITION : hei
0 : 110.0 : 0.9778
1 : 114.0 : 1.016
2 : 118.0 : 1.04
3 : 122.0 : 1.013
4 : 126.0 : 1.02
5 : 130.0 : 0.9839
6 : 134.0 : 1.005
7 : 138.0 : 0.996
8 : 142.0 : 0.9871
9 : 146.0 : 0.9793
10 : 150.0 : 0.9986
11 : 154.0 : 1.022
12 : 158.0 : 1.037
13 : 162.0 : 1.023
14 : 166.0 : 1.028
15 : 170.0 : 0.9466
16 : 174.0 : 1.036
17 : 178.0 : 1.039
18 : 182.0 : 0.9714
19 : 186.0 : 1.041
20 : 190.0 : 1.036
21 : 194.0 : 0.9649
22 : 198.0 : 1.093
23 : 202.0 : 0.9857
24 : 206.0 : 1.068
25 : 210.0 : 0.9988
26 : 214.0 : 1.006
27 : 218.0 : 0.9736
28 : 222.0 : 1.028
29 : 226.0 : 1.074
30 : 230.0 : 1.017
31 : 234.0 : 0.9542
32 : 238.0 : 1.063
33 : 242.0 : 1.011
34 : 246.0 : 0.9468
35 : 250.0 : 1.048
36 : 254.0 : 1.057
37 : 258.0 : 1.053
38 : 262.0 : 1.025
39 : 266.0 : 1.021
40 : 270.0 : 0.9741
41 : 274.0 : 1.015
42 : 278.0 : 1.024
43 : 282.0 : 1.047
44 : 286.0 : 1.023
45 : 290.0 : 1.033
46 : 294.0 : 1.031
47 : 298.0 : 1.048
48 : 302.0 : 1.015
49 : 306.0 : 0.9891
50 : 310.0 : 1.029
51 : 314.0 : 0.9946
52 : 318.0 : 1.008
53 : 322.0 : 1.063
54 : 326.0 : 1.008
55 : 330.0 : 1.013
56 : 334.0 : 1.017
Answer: 0.09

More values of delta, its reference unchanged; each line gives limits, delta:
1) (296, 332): 0.07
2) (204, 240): 0.12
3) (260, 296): 0.07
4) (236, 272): 0.12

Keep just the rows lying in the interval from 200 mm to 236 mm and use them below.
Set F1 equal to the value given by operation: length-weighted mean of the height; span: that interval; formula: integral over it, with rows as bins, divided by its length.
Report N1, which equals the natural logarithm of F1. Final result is 0.012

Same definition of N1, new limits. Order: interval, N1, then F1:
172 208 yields 0.026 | 1.026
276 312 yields 0.026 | 1.027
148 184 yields 0.011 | 1.011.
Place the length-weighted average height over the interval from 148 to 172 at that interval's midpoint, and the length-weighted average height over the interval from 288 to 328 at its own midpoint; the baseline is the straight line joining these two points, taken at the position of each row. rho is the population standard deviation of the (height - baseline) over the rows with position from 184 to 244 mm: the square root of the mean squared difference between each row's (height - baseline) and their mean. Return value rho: 0.041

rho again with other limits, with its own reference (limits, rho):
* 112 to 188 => 0.026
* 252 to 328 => 0.023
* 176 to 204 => 0.043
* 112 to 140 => 0.017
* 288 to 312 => 0.019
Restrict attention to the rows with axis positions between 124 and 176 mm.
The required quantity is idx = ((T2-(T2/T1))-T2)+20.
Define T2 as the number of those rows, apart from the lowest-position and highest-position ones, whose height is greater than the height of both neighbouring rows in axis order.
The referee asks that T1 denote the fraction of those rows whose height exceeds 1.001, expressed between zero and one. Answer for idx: 14.4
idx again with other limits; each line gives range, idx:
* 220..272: 16.1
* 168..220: 10.7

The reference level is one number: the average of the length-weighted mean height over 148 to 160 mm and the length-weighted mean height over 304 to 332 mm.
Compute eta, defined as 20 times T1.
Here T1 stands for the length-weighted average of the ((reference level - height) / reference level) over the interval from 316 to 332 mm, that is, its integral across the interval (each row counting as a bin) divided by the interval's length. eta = -0.1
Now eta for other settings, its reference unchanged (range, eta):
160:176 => 0.2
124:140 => 0.3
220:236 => 0.0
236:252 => 0.0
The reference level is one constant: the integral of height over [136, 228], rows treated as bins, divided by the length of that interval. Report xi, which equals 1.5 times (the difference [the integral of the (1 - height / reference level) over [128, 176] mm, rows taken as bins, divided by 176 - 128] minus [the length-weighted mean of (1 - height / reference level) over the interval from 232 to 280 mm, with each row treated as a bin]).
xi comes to 0.018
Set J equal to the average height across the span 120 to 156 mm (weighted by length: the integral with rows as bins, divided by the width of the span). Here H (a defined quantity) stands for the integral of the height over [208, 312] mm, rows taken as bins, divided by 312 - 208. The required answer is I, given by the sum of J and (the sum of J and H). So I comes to 3.02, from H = 1.02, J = 1.00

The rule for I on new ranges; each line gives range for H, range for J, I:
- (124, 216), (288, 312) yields 3.06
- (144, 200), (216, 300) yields 3.06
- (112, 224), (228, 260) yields 3.05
